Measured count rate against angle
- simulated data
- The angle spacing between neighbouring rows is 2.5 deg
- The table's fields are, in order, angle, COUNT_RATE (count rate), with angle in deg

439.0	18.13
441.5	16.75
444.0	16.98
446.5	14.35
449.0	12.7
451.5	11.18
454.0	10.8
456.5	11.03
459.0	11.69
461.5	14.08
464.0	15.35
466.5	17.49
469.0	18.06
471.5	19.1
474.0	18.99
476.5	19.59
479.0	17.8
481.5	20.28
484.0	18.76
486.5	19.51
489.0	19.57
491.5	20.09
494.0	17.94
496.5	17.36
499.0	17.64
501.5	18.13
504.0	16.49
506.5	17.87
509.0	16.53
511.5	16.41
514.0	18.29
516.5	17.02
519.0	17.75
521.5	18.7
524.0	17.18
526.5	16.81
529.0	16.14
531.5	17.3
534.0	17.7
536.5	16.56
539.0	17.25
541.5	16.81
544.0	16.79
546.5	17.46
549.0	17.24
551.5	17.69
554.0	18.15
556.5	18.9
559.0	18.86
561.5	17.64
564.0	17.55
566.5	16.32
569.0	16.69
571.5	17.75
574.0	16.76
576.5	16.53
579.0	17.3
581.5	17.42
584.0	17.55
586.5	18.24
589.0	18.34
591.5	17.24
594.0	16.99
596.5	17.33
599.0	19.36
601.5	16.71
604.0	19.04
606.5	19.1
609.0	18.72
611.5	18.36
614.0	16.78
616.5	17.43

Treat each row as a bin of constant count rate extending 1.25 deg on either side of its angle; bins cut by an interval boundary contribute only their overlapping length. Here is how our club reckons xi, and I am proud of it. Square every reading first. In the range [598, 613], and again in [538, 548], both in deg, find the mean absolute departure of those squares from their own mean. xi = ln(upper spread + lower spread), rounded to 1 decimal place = 3.5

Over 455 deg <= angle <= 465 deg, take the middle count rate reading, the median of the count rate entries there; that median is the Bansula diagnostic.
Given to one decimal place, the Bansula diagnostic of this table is 12.9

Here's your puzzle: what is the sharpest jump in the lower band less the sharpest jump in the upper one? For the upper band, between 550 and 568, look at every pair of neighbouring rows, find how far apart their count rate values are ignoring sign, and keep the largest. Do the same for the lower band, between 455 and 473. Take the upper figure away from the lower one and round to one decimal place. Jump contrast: 1.2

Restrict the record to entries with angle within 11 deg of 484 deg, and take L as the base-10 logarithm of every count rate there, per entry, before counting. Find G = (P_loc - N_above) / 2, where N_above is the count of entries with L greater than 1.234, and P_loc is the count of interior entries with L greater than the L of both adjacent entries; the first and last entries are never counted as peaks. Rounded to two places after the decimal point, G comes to -3.00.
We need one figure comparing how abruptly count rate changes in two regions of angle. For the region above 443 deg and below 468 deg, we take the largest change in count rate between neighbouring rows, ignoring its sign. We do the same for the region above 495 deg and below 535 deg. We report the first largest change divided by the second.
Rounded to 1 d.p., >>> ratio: 1.4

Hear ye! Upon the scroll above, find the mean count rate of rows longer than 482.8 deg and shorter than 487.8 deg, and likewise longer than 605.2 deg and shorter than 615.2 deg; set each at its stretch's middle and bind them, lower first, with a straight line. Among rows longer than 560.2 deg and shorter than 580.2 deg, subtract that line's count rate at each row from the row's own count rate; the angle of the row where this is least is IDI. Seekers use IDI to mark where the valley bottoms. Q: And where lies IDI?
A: 566.5 deg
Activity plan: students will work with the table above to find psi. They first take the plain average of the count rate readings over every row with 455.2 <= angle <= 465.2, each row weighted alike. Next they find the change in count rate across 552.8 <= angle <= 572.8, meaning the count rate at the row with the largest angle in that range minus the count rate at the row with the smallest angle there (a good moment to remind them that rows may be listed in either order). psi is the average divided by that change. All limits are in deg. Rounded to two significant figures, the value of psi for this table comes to -33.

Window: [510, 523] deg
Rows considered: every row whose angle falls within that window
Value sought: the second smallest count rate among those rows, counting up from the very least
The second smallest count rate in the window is 17.02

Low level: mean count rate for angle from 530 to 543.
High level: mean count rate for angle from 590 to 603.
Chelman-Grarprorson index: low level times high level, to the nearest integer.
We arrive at 300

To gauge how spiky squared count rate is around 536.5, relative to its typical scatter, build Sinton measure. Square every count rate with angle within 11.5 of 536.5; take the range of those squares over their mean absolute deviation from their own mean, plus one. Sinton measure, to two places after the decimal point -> 4.90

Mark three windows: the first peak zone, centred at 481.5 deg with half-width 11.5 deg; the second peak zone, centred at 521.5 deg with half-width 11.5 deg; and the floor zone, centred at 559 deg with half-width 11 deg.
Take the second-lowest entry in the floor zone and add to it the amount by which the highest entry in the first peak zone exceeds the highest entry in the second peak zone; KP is 18.3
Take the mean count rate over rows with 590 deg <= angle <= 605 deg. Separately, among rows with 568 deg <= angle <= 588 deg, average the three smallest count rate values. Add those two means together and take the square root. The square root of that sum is 5.87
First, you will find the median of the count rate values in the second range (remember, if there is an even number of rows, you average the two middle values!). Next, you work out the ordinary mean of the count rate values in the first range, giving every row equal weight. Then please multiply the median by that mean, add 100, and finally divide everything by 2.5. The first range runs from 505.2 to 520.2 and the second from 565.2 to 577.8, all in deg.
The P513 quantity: 156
